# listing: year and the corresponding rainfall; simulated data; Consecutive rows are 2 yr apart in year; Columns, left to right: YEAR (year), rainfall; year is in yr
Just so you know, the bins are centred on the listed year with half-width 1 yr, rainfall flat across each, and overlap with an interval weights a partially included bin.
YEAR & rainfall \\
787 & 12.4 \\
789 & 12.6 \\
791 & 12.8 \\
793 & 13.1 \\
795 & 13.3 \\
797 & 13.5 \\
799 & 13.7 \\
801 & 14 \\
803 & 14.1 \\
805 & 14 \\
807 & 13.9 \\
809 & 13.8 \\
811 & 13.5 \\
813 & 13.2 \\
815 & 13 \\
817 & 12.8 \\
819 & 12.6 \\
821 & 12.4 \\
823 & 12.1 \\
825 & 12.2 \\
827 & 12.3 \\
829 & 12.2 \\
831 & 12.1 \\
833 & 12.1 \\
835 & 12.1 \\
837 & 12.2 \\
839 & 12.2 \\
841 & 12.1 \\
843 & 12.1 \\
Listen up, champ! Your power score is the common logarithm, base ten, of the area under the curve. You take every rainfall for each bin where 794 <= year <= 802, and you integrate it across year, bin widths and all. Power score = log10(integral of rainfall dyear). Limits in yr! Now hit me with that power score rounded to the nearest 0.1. 2.0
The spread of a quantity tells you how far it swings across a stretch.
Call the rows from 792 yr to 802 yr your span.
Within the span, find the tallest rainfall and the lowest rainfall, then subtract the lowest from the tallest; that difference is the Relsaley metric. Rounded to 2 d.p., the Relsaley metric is 0.90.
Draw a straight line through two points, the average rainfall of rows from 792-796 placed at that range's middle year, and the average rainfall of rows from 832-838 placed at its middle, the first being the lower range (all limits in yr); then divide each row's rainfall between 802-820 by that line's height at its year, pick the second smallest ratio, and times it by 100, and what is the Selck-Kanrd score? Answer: 102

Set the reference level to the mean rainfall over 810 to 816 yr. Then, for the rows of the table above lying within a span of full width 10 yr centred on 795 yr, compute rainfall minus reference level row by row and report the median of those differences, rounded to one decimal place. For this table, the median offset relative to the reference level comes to 0.1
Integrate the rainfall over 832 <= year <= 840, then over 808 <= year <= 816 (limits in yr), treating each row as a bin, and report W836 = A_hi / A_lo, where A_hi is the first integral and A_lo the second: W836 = 0.91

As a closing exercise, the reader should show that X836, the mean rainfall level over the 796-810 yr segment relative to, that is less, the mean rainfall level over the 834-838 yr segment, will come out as 1.7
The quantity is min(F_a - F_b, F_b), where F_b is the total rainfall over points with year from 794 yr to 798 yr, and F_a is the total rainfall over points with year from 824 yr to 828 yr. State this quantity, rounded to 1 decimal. -2.3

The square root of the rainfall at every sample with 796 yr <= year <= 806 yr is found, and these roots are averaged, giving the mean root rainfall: 3.72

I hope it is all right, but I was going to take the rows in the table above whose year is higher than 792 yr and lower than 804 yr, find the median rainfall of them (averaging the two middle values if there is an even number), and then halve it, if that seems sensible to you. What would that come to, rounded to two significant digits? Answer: 6.8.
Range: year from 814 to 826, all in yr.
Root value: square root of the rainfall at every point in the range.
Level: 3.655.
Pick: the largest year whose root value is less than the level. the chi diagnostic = 825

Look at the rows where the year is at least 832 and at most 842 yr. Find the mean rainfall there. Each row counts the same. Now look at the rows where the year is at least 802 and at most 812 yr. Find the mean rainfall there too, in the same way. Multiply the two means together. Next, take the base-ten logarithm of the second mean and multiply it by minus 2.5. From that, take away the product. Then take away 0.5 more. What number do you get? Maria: -172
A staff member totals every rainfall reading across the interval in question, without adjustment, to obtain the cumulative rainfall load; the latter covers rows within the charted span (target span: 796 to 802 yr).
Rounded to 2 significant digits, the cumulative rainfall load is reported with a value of 41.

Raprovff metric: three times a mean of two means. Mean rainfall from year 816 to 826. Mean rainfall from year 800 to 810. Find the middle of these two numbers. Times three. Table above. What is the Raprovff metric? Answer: 39.6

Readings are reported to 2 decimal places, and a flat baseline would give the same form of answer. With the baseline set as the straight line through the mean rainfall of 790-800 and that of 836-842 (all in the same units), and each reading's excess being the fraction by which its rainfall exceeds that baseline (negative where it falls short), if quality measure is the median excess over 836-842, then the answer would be 0.00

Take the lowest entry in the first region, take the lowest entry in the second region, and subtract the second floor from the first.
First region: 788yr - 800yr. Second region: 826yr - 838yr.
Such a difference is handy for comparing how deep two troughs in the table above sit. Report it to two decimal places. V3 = 0.50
